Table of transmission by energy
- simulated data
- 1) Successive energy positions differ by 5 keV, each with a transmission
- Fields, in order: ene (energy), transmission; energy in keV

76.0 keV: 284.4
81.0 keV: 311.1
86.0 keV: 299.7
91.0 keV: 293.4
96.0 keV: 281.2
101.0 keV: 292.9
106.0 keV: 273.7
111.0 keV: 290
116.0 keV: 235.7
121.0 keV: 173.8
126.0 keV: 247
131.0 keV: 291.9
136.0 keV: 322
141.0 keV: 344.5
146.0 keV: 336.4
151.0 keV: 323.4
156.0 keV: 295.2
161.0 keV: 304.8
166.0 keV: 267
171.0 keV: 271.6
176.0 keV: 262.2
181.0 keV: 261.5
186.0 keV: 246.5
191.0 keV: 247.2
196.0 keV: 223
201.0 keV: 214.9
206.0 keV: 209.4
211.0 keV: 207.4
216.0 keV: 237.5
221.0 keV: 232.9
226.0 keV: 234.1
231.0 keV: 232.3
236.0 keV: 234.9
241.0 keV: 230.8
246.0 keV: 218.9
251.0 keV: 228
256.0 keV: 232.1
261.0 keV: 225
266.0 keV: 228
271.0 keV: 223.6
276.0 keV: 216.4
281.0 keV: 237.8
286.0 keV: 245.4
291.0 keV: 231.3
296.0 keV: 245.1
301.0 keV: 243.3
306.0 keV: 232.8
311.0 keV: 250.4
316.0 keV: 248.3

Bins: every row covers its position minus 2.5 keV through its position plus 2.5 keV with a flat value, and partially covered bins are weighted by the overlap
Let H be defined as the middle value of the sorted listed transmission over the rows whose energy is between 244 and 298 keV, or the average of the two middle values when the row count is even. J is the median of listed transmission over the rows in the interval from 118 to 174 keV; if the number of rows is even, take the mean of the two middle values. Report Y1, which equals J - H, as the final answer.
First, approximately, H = 228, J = 295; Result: 67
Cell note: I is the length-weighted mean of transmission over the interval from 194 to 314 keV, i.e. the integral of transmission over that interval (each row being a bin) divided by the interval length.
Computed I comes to 230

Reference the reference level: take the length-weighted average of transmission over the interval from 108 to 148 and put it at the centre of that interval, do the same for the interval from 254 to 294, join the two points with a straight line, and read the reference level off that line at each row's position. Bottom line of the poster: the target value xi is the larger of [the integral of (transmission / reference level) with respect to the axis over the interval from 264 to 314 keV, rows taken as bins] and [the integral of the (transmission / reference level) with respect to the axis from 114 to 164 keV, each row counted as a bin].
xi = 52.4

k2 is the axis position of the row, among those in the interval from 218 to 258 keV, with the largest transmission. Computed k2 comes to 236.0 keV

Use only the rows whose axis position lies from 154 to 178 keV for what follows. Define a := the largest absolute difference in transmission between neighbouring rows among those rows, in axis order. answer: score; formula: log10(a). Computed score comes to 1.6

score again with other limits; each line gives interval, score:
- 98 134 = 1.9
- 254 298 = 1.3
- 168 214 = 1.4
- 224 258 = 1.1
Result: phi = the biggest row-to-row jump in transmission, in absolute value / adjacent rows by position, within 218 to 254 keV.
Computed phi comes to 12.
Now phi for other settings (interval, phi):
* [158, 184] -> 38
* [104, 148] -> 73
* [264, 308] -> 21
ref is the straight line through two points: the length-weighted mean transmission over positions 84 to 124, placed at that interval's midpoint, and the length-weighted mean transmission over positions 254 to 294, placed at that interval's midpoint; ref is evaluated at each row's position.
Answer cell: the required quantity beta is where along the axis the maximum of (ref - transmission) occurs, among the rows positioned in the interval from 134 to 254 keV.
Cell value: 211.0 keV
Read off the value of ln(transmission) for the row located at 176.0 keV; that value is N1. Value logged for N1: 5.57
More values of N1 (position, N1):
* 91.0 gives 5.68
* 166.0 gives 5.59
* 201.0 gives 5.37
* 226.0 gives 5.46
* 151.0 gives 5.78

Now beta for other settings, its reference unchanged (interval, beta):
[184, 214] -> 211.0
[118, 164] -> 121.0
